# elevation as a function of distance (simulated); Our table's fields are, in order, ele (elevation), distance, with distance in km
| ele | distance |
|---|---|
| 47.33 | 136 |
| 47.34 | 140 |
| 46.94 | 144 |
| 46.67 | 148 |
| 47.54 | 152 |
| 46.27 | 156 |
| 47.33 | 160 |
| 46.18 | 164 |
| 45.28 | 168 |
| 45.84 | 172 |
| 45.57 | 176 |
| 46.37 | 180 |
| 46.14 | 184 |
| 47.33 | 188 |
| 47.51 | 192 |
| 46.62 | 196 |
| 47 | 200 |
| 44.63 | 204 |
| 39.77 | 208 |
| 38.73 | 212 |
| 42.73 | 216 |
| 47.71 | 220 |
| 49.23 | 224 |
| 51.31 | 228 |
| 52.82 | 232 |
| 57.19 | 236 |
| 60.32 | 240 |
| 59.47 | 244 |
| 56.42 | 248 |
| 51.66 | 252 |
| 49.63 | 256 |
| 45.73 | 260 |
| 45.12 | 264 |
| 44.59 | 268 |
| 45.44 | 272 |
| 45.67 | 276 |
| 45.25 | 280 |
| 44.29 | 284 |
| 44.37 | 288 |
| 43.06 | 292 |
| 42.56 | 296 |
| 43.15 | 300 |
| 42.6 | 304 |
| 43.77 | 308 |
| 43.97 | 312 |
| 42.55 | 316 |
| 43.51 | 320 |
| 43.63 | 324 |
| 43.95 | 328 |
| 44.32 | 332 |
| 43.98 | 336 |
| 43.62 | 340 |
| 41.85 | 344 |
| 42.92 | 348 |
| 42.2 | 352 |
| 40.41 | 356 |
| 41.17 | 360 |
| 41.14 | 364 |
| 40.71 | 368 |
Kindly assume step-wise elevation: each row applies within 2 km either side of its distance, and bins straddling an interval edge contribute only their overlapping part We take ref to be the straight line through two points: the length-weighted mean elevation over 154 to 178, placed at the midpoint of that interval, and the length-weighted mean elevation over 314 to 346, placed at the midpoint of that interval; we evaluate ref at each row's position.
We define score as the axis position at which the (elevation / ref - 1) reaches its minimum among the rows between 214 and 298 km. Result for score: 216 km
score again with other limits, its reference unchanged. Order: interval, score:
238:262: 260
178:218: 212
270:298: 296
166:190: 168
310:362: 356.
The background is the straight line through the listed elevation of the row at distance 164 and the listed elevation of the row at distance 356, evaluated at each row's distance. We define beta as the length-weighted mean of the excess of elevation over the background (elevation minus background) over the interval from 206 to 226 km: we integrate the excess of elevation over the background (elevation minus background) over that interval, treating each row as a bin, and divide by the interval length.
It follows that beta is -1.0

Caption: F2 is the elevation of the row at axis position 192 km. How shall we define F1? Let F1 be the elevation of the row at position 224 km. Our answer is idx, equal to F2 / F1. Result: 0.97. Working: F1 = 49.23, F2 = 47.51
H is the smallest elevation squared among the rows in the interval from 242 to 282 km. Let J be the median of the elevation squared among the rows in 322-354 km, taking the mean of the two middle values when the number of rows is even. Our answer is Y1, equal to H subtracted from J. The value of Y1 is -85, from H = 1988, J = 1903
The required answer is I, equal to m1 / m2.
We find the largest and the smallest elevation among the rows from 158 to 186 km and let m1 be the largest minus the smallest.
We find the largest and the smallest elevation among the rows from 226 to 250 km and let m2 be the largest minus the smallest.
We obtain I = 0.2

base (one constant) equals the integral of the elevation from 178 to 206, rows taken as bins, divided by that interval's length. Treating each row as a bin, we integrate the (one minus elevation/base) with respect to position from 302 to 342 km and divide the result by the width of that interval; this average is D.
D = 0.063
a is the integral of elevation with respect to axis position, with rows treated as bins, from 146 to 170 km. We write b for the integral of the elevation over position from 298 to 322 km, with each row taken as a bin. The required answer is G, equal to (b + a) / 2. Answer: 1078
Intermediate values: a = 1117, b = 1038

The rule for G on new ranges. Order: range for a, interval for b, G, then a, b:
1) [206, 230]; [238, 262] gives 1185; 1078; 1293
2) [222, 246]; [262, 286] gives 1201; 1321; 1081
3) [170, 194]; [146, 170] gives 1116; 1115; 1117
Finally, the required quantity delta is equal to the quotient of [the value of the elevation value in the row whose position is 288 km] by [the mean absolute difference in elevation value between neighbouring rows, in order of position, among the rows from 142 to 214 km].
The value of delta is 41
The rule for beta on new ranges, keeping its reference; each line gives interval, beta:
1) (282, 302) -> 1.2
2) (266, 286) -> 2.2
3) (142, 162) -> 0.4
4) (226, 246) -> 12.2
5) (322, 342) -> 2.8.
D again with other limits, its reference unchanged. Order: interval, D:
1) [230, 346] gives -0.004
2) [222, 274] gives -0.106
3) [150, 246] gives -0.029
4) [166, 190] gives 0.009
